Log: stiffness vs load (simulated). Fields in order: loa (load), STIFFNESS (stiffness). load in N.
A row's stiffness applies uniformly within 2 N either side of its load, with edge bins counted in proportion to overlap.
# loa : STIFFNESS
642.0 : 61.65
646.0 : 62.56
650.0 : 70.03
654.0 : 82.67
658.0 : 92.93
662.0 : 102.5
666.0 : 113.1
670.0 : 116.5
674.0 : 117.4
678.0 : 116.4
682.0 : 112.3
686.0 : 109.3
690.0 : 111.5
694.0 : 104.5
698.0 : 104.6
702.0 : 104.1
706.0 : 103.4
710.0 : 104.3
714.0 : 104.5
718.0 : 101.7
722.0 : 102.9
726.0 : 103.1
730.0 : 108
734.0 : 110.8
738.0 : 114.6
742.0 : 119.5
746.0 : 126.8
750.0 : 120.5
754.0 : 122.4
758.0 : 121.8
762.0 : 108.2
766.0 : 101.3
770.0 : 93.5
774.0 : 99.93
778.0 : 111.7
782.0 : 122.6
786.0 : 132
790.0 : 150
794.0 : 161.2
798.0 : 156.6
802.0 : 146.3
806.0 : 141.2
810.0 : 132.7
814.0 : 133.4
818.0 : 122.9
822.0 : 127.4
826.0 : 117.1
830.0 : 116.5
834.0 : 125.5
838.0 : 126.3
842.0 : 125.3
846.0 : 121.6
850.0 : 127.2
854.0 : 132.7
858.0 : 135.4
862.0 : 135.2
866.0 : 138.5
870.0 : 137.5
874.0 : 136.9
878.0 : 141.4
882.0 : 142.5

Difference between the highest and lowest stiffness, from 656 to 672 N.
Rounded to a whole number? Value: 24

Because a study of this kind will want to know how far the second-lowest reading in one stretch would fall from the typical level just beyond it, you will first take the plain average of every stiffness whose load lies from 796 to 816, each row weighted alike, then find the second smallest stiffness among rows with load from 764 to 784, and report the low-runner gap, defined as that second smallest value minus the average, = -42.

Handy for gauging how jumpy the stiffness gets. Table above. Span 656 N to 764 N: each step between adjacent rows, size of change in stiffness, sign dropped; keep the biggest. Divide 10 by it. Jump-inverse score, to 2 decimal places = 0.74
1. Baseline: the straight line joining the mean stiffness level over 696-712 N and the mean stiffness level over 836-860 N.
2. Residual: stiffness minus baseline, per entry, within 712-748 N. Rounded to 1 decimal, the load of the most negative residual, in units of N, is 718.0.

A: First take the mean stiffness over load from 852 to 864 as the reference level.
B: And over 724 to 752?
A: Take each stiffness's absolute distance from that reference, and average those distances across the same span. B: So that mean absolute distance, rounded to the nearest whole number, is 20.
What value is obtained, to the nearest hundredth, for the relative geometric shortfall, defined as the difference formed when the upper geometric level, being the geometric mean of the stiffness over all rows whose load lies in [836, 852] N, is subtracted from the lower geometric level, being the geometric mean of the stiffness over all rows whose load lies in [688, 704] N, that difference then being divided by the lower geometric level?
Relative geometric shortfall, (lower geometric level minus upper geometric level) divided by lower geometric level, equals -0.18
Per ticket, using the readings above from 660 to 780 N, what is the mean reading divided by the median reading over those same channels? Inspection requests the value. 1.01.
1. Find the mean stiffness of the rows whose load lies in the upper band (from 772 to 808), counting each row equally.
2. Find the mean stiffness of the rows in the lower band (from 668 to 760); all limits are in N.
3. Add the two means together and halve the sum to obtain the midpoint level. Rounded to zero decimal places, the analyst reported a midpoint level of 124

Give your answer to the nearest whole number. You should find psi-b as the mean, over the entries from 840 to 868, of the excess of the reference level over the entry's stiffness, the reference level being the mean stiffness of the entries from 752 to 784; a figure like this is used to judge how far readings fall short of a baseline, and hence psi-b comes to -21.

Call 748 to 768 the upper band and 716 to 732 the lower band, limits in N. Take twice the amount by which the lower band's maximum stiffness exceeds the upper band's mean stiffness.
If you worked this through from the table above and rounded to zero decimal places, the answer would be -14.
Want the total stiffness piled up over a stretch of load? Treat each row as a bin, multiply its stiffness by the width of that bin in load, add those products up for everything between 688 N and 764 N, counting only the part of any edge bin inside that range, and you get 8389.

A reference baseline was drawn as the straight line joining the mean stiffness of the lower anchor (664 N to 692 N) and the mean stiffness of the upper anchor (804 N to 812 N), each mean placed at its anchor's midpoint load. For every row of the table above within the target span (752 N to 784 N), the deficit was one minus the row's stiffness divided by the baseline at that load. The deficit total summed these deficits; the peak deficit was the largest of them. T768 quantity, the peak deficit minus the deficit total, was -0.9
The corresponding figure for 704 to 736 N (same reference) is -0.9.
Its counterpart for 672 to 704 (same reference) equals -0.3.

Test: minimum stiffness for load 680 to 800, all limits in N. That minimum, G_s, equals 93.5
